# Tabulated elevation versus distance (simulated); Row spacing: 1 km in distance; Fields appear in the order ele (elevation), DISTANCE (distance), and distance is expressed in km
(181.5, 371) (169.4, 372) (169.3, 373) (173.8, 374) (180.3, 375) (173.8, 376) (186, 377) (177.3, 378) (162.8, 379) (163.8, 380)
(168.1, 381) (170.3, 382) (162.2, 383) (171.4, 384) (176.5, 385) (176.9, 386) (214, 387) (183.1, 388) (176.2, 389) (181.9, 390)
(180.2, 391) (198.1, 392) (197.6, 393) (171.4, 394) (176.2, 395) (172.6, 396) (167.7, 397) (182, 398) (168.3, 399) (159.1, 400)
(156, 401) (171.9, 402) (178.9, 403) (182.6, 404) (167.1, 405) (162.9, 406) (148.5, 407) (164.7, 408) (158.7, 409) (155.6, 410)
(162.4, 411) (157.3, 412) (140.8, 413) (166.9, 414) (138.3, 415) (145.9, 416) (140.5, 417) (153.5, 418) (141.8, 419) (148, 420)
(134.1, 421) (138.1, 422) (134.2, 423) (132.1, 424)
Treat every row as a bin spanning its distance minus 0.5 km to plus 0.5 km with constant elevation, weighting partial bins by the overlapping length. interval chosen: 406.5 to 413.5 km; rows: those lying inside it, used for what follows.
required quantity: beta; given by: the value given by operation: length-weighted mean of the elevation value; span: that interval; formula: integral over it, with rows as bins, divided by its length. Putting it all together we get 155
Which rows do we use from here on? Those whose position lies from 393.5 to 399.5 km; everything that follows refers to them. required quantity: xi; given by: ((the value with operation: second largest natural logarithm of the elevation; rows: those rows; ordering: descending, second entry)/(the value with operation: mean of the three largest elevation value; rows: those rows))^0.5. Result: 0.171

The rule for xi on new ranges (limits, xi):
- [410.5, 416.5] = 0.177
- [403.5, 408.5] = 0.173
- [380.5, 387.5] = 0.165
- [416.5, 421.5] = 0.184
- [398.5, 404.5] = 0.171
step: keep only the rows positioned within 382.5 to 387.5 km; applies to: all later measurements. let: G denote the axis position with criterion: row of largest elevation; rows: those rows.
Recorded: 387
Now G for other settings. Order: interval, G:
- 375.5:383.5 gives 377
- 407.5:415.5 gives 414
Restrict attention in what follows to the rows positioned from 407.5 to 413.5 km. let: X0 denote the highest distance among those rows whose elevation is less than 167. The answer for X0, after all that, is 413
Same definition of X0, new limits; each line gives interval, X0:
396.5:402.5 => 401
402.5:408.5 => 408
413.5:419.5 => 419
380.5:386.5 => 383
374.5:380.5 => 380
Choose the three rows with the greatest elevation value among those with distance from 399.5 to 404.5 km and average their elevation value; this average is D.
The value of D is 178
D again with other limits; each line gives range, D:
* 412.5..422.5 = 156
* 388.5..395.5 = 193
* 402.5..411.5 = 176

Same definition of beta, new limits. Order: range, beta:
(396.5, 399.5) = 173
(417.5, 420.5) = 148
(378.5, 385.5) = 168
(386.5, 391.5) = 187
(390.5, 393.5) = 192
